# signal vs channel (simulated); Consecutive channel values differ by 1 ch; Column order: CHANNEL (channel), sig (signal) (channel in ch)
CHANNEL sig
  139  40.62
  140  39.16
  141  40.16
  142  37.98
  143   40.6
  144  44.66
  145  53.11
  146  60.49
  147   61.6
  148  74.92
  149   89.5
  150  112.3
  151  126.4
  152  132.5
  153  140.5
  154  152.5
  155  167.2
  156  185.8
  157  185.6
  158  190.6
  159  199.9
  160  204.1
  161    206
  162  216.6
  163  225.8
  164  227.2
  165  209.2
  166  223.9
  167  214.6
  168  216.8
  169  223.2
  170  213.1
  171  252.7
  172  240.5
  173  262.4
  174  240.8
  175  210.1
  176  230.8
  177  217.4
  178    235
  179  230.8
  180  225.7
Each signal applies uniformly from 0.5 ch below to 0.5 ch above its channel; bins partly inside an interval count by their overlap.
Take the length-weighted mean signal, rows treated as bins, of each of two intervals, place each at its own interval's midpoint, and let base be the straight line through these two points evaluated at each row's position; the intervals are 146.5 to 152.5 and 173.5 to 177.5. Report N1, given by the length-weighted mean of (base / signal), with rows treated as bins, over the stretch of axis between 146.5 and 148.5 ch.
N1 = 1.33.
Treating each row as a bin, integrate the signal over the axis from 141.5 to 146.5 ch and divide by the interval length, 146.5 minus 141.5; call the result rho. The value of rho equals 47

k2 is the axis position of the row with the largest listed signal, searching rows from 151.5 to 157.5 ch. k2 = 156 ch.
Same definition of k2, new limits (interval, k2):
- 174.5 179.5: 178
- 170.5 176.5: 173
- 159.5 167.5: 164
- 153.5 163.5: 163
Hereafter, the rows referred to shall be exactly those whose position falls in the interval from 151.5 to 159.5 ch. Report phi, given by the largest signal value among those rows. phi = 199.9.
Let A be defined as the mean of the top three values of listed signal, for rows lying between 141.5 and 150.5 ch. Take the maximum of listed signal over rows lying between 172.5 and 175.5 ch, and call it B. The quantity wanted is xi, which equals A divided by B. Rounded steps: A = 92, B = 262.4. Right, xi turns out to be 0.4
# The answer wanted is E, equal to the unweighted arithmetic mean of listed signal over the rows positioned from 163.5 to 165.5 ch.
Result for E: 218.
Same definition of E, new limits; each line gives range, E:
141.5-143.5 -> 39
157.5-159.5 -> 195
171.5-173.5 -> 251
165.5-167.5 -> 219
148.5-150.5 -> 101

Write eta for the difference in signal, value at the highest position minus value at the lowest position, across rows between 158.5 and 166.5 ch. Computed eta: 24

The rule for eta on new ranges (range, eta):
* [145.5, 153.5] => 80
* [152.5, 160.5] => 64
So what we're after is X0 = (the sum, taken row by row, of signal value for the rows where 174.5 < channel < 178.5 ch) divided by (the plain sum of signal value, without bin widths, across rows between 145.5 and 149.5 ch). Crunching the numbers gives 3.1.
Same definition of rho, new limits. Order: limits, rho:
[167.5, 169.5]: 220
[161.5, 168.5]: 219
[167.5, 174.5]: 236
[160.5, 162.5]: 211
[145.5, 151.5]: 88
